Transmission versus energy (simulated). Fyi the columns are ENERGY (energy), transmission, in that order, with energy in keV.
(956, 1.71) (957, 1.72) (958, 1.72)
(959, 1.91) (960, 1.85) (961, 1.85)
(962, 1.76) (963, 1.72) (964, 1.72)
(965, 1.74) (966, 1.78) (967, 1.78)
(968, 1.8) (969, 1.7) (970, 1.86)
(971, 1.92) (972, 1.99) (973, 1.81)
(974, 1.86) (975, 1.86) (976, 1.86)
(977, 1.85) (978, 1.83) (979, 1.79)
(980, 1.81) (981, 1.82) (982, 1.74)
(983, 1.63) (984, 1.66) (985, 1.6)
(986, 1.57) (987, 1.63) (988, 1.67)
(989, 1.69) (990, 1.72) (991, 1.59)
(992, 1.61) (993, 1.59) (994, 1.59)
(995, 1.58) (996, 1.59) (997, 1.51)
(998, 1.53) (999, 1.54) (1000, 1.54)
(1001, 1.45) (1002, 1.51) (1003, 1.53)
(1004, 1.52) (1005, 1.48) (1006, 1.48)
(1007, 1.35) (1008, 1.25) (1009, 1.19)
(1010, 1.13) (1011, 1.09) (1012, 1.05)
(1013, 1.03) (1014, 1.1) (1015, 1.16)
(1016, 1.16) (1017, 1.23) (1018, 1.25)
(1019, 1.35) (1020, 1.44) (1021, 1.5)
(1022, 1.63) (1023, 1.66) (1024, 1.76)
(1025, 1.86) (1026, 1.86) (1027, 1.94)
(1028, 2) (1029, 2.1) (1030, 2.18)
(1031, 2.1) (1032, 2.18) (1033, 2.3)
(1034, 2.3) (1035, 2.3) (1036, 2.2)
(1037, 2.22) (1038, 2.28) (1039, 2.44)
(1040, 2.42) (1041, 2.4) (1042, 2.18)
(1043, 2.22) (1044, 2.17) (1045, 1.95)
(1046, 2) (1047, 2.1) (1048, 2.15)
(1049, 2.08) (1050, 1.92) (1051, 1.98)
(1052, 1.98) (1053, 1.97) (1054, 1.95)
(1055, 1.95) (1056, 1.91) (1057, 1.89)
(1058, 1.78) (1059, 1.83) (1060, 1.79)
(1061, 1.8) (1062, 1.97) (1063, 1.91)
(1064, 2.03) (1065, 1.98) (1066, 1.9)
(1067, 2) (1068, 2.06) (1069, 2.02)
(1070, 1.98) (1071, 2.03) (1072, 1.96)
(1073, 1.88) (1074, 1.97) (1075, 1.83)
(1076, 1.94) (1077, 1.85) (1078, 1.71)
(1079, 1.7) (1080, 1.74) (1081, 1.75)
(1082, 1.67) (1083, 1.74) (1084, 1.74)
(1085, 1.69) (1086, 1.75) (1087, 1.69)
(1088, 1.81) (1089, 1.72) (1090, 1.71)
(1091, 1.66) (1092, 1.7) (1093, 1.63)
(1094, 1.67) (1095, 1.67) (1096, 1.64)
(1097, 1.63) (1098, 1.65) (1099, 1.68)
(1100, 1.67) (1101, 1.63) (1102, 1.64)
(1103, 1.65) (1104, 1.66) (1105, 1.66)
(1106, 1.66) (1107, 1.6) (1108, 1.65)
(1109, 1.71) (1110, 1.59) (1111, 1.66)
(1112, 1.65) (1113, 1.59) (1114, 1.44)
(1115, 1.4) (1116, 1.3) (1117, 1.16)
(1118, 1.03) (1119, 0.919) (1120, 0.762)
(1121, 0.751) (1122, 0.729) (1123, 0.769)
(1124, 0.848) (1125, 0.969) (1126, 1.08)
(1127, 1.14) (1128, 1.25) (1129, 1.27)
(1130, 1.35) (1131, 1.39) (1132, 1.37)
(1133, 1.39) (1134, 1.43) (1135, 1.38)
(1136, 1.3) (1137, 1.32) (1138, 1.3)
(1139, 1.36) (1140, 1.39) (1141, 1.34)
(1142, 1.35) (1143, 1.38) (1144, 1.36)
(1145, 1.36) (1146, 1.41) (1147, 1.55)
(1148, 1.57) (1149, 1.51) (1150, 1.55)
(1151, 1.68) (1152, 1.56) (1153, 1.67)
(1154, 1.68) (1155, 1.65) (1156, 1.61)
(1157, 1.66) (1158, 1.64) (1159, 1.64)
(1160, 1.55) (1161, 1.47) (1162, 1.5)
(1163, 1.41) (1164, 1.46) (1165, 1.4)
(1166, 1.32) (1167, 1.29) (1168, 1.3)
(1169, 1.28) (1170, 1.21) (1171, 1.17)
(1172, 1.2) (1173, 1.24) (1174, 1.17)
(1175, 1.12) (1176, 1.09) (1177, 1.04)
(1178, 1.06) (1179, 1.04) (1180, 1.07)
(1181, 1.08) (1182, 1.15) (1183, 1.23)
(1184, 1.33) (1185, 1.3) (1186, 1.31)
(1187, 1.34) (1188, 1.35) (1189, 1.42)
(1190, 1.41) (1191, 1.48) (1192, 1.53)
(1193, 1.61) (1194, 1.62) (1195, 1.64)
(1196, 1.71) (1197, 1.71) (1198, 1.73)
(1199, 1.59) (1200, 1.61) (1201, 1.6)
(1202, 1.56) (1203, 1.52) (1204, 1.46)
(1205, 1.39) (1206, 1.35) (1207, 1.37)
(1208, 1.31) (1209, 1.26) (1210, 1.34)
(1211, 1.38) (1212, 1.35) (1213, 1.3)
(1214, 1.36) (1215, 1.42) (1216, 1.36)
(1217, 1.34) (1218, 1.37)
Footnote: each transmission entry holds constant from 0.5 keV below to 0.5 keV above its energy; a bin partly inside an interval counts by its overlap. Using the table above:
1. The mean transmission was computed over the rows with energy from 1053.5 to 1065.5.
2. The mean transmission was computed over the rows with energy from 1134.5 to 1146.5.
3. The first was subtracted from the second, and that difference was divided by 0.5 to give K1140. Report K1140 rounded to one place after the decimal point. -1.1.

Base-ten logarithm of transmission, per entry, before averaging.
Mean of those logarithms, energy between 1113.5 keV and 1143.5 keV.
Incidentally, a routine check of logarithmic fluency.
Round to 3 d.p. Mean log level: 0.068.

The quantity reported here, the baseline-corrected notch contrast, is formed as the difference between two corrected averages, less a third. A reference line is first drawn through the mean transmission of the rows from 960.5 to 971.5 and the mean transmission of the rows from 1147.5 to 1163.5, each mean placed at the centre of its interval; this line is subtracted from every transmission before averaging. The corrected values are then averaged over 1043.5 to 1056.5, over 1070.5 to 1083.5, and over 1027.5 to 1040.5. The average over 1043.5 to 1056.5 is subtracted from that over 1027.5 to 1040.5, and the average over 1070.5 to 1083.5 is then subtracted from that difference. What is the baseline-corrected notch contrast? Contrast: 0.0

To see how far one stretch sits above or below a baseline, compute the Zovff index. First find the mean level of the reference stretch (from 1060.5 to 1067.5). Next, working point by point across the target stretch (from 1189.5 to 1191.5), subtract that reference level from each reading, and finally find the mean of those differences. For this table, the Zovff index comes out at -0.5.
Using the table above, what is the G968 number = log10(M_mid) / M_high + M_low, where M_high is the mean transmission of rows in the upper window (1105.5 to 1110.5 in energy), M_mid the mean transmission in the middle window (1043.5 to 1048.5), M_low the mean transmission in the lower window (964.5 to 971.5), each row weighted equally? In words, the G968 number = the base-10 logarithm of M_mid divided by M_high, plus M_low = 1.99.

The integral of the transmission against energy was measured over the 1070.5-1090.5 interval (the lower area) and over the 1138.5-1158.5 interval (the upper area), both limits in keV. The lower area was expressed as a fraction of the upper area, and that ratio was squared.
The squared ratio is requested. 1.4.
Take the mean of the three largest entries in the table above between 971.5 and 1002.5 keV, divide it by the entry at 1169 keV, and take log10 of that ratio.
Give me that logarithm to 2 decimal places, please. 0.17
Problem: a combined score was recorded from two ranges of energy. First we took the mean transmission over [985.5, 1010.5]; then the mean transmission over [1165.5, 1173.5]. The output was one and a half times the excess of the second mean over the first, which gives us -0.4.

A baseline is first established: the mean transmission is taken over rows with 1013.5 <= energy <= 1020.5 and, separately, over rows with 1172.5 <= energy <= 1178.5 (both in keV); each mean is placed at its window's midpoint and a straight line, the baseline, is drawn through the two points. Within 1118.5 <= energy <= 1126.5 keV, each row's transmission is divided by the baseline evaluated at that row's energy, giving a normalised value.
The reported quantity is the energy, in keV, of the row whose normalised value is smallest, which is 1122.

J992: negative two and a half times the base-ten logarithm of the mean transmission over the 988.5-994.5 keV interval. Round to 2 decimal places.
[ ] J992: -0.53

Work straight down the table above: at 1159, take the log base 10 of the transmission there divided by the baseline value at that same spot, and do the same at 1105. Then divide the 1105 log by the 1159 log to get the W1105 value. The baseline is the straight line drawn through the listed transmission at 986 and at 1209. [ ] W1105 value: 0.8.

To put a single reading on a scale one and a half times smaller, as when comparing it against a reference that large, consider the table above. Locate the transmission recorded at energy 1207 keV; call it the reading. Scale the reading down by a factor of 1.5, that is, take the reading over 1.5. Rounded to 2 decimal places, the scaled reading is 0.91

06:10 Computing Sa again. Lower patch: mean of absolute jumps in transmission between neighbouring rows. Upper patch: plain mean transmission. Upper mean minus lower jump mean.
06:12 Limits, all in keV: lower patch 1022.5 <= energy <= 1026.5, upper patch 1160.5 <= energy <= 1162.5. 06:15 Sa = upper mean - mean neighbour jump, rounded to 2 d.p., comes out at 1.42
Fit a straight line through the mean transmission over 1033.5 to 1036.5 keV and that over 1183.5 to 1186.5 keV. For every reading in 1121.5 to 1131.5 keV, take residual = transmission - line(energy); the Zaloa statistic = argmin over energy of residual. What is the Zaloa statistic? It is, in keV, 1122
